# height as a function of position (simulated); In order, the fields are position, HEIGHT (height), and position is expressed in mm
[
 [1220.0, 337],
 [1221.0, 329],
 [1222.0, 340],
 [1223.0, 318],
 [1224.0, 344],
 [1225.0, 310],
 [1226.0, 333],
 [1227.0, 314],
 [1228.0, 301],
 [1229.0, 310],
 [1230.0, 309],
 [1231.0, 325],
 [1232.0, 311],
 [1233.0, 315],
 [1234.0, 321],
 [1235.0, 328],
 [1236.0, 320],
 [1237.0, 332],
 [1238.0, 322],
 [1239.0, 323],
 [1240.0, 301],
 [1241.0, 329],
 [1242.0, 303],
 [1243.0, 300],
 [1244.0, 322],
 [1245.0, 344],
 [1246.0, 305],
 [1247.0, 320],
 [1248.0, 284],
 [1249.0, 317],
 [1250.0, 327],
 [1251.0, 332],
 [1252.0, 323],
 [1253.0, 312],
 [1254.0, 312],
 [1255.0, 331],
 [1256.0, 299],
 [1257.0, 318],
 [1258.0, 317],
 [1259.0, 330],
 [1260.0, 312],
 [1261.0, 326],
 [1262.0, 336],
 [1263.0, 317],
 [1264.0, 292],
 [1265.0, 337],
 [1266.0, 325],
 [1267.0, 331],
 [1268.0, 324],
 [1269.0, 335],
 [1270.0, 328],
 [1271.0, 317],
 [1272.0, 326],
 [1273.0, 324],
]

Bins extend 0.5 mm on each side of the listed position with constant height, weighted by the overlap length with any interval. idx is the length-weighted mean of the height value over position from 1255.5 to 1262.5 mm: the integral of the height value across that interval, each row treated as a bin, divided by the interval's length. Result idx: 320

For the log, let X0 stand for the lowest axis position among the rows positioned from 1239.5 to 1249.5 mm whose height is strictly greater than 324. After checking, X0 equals 1241.0 mm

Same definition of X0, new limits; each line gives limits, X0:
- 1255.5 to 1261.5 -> 1259.0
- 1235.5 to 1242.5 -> 1237.0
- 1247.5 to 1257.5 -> 1250.0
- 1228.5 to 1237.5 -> 1231.0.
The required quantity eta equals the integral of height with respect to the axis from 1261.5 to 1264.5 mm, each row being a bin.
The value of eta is 945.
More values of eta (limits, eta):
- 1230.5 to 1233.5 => 951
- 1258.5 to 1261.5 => 968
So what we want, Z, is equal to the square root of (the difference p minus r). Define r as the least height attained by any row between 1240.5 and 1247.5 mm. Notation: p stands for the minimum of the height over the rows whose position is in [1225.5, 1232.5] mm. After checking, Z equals 1.0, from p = 301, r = 300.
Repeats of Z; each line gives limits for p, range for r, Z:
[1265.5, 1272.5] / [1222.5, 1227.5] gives 2.6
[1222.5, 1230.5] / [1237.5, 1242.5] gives 0.0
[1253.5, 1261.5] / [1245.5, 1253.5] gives 3.9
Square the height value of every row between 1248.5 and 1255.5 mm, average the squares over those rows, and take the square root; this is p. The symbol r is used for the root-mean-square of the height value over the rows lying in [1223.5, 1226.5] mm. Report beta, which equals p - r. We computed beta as -7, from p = 322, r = 329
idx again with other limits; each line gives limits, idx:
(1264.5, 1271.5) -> 328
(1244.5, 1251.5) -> 318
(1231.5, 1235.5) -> 319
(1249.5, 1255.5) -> 323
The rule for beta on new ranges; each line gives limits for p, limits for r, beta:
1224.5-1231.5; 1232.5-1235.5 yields -7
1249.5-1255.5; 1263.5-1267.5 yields 1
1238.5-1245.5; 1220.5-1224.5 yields -15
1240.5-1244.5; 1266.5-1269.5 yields -16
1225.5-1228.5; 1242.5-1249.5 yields 3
